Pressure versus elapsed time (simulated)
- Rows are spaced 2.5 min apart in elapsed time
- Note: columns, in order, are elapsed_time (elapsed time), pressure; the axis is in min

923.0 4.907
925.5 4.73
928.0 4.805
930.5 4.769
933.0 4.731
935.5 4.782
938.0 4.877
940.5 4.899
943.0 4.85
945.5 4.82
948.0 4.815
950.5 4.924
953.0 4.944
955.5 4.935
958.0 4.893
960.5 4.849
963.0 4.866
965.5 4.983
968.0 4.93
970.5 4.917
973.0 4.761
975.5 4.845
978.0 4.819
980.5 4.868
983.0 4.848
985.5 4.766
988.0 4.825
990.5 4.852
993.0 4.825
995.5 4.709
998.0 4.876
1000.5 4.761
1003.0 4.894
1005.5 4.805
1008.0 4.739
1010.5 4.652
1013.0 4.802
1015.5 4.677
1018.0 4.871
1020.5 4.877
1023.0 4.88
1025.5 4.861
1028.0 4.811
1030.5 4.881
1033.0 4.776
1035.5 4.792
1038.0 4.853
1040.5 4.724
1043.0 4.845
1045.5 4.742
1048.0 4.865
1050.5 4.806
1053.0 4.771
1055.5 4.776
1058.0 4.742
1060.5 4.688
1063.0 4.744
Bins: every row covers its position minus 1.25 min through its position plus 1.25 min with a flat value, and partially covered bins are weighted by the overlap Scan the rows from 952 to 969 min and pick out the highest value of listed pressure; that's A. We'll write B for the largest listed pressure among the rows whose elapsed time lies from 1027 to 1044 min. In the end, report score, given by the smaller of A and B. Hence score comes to 4.881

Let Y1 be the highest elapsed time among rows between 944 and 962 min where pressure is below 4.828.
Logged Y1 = 948.0 min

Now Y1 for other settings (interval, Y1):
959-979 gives 978.0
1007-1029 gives 1028.0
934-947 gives 945.5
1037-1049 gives 1045.5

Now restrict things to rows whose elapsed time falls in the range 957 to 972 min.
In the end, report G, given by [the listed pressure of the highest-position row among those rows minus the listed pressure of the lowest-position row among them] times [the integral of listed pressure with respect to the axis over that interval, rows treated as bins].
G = 2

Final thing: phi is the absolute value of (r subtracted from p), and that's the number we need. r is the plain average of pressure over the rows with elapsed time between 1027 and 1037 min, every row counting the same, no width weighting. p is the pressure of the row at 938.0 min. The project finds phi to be 0.06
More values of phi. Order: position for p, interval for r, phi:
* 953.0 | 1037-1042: 0.16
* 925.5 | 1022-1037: 0.10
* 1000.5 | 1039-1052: 0.04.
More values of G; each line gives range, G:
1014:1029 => 10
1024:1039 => -1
